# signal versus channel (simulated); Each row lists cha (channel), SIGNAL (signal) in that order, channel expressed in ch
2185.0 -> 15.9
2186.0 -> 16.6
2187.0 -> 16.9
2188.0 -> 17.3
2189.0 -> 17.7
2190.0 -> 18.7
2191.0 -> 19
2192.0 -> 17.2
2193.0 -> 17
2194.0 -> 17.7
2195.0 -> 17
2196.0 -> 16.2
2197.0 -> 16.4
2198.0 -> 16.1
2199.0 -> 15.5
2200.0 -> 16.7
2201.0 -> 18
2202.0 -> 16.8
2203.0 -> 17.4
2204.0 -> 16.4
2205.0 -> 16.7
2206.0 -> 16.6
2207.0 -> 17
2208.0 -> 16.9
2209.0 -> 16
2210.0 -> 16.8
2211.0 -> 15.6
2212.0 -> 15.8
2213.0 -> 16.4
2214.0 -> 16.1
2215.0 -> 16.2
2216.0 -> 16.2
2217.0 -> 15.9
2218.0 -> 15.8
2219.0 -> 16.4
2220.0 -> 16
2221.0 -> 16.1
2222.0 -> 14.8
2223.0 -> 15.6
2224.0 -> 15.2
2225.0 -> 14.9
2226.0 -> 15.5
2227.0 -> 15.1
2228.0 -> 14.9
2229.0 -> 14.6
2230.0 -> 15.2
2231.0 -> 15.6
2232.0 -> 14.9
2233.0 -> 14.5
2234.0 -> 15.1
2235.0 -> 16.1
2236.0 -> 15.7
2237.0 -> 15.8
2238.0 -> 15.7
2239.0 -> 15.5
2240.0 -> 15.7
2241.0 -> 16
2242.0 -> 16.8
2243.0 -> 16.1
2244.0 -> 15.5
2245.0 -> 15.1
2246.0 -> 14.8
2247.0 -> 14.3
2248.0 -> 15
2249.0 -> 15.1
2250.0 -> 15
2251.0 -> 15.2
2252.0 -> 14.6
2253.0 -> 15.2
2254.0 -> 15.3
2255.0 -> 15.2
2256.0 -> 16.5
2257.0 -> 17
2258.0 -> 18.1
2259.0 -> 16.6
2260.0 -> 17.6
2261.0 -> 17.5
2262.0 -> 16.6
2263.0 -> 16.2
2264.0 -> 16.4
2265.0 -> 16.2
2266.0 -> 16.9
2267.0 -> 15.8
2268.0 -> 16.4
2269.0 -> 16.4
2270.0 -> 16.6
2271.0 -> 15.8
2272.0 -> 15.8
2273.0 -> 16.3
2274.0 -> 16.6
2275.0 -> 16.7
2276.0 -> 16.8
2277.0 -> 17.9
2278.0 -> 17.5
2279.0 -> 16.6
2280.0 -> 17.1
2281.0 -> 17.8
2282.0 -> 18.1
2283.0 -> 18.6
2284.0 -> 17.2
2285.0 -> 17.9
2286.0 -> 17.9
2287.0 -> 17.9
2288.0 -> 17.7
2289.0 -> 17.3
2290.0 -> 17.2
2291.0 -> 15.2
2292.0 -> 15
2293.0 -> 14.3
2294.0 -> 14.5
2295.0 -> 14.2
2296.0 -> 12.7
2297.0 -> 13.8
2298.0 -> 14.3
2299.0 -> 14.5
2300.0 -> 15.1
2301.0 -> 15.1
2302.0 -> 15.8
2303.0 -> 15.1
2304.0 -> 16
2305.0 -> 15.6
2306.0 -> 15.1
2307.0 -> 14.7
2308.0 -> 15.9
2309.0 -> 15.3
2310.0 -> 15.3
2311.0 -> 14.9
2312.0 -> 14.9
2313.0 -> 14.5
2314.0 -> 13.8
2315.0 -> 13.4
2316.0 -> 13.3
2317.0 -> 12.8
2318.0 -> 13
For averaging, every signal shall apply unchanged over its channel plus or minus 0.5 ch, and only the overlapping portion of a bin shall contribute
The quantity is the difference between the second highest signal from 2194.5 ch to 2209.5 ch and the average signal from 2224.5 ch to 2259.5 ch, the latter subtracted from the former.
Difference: 1.9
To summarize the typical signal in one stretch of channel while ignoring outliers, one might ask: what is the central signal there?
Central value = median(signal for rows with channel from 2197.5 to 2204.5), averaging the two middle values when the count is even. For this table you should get 16.7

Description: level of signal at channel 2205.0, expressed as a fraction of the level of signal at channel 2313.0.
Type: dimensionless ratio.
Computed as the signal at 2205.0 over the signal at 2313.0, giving 1.15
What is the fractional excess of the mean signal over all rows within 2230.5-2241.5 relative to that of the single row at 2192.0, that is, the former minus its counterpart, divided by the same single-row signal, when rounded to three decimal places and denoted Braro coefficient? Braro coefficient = -0.098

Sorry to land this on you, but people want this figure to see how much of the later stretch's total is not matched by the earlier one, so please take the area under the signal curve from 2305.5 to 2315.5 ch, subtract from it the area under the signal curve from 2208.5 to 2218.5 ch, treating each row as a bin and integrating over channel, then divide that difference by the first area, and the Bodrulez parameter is -0.09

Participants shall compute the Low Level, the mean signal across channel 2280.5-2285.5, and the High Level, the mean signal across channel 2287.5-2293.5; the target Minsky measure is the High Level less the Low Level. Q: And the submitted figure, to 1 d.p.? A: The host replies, -1.8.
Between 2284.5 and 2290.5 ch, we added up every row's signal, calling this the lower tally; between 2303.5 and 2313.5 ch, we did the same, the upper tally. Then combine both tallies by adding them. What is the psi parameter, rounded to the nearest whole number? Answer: 258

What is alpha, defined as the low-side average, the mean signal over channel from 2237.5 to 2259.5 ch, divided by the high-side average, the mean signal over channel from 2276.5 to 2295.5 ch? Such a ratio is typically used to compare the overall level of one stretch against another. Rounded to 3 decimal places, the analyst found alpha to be 0.930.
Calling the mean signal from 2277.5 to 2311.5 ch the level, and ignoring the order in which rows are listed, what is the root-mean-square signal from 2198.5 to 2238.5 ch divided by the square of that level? 0.063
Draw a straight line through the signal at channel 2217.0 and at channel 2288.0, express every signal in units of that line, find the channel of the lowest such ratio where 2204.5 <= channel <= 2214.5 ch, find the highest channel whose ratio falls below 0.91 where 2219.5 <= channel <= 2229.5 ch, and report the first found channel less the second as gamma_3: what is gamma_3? -18 ch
